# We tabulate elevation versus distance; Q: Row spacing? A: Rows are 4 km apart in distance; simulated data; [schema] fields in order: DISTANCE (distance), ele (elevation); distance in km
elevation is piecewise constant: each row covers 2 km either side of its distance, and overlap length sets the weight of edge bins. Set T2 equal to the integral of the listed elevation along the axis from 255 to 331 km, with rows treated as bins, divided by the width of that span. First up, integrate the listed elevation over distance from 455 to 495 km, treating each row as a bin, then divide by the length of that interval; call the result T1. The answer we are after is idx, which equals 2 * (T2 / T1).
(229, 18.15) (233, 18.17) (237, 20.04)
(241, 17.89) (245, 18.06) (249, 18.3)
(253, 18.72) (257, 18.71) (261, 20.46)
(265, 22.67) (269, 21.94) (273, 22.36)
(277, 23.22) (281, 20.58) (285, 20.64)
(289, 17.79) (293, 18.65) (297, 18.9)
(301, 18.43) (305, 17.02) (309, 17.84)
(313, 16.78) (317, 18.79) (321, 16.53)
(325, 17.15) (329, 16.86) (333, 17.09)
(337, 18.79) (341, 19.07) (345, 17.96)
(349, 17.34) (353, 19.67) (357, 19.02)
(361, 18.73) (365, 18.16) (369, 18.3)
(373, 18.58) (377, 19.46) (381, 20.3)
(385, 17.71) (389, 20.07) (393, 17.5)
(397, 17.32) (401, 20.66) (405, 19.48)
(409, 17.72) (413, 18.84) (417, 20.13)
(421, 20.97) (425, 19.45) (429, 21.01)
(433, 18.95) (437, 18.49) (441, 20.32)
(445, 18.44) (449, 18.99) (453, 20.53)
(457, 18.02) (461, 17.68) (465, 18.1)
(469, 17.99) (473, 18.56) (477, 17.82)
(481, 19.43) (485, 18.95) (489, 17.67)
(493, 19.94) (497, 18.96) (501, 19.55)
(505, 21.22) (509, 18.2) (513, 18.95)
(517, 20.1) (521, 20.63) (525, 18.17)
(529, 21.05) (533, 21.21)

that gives 2.09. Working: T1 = 18.4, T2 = 19.2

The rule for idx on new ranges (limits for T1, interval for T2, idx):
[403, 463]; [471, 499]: 1.95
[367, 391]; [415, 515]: 2.01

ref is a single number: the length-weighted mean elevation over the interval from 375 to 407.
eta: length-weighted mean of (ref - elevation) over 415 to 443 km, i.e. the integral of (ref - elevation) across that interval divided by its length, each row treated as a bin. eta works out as -0.8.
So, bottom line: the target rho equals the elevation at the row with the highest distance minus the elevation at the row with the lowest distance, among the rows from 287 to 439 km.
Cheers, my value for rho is 0.70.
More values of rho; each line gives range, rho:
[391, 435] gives 1.45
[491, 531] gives 1.11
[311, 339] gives 2.01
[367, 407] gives 1.18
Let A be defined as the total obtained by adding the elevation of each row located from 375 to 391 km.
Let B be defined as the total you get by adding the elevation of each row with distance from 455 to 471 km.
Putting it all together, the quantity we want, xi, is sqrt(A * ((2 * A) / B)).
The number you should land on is 12.9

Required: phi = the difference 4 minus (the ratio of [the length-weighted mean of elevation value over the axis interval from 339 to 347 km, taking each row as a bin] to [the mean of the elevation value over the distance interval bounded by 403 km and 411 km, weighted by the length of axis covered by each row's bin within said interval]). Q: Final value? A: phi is 3.00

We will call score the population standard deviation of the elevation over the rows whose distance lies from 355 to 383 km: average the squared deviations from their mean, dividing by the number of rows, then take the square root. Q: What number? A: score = 0.7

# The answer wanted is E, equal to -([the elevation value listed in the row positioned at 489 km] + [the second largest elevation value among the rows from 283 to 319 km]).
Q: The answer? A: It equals -36.6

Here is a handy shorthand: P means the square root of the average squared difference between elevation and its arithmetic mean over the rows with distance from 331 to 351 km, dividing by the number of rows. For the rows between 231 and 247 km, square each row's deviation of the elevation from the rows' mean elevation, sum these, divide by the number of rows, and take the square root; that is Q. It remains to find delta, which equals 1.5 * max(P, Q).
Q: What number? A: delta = 1.31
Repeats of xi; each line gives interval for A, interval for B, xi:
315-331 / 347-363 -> 11.3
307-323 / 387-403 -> 11.4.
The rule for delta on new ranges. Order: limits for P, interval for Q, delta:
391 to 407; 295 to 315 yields 2.09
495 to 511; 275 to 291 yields 2.88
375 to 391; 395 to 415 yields 1.81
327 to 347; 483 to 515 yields 1.53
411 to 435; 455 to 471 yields 1.32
